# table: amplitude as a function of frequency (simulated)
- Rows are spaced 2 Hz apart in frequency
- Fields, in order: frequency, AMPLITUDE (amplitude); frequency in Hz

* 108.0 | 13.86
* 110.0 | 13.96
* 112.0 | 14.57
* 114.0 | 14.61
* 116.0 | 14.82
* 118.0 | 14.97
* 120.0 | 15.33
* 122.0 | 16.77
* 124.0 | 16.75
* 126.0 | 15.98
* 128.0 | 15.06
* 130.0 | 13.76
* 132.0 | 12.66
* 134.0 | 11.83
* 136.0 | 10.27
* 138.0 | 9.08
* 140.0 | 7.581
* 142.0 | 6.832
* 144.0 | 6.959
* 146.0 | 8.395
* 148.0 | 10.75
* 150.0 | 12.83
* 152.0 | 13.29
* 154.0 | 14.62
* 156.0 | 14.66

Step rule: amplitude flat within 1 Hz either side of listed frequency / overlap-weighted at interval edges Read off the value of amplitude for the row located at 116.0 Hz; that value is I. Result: 14.82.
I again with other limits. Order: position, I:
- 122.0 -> 16.77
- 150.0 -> 12.83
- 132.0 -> 12.66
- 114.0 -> 14.61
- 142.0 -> 6.832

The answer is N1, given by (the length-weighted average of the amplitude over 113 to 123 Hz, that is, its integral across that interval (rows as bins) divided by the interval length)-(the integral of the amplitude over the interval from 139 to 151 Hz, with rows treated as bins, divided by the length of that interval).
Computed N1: 6.4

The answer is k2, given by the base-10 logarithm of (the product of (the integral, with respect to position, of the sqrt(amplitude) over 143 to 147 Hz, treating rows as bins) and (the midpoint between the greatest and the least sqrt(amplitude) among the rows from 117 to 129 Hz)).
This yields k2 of 1.64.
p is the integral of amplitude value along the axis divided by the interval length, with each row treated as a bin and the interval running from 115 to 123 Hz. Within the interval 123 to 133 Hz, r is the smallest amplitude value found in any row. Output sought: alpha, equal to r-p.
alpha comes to -3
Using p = 15.5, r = 12.66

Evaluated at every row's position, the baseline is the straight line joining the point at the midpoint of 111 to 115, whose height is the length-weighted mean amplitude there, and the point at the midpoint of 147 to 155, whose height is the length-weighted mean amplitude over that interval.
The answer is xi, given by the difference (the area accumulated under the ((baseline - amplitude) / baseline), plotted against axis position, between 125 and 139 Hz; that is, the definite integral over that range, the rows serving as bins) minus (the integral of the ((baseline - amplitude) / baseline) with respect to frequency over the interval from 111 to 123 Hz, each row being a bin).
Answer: 2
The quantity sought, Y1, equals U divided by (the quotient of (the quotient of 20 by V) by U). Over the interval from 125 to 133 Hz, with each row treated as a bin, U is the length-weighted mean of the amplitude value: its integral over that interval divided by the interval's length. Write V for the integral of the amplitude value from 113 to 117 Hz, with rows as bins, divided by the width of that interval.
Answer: 152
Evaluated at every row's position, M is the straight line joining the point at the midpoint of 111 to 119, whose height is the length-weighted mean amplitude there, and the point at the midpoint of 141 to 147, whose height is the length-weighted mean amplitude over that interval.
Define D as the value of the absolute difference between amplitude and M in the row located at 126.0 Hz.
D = 4.0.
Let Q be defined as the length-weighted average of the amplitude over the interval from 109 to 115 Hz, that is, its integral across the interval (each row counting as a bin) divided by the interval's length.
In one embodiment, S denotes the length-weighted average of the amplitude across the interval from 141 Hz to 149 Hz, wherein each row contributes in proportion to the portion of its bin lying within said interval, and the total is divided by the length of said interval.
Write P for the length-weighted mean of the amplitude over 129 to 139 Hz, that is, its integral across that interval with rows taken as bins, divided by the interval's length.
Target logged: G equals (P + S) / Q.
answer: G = 1.4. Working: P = 12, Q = 14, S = 8.2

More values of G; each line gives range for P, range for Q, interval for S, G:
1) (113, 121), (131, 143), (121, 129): 3.2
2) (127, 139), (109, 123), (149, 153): 1.7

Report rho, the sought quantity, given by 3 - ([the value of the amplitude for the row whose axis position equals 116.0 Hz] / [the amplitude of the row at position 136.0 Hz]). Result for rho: 1.56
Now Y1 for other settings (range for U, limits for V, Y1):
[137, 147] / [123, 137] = 42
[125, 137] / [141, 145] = 61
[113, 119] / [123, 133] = 163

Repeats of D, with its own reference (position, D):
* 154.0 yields 9.8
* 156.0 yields 10.3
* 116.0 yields 0.3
